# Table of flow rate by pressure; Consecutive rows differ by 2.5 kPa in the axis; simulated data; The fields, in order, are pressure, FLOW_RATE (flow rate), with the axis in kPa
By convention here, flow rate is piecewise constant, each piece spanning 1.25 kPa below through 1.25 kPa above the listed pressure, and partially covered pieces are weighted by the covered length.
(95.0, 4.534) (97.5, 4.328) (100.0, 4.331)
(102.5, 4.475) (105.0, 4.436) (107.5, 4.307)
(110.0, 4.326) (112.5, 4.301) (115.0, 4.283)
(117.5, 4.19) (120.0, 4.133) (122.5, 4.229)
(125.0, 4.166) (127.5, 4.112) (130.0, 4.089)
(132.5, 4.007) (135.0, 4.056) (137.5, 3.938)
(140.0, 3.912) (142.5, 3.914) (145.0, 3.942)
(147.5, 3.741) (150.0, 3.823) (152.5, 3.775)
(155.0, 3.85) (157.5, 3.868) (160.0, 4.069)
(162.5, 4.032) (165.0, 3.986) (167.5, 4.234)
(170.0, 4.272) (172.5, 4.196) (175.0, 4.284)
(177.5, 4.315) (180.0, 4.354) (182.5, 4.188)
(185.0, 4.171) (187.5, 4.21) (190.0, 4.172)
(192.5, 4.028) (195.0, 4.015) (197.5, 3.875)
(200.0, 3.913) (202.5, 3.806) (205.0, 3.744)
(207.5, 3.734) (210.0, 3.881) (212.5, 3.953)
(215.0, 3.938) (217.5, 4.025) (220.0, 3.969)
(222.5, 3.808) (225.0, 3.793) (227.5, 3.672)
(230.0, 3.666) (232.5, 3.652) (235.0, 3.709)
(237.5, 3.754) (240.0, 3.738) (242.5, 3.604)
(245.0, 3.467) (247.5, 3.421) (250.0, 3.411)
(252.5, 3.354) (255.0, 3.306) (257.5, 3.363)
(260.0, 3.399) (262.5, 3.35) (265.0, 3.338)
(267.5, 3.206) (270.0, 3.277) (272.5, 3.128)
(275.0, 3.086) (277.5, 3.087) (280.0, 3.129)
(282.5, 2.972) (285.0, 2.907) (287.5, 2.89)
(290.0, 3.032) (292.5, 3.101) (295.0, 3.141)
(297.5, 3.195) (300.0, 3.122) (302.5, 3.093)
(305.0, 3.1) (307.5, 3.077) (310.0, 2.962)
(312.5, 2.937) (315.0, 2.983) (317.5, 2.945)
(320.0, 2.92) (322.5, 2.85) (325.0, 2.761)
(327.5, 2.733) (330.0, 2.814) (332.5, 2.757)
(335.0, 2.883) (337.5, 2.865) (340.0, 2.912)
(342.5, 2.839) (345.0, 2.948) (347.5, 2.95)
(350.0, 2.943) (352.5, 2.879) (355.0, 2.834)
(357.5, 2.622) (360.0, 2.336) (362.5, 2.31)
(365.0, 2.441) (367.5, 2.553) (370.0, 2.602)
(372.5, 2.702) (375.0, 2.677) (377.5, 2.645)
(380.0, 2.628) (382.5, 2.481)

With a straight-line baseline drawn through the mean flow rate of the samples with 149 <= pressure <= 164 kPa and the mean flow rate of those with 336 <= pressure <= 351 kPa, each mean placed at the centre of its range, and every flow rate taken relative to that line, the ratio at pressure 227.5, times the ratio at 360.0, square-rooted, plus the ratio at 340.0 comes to 1.92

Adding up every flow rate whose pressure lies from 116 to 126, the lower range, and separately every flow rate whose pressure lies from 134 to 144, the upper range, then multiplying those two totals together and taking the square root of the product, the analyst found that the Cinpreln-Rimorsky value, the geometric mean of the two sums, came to 16.3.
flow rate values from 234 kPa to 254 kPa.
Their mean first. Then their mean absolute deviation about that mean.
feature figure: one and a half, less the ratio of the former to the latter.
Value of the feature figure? -23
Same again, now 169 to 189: -72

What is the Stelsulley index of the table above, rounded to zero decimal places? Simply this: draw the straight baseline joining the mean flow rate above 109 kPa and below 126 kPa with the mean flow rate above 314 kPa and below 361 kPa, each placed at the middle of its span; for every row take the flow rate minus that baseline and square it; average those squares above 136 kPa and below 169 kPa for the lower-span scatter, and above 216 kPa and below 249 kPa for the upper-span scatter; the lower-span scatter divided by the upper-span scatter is 1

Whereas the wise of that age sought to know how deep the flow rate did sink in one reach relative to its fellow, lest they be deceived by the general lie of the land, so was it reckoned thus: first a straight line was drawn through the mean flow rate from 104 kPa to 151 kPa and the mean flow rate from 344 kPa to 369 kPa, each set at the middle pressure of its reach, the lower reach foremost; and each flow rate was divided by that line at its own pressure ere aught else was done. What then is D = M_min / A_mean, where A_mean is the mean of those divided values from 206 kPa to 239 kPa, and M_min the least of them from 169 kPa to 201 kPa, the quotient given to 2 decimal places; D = 0.97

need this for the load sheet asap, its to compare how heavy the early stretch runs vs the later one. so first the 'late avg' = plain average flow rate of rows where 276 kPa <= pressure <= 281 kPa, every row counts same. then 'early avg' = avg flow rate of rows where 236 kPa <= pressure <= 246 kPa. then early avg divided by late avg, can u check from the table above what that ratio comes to 1.17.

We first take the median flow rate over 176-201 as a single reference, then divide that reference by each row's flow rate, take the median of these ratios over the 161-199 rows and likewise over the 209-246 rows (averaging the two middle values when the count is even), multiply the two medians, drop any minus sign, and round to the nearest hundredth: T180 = 1.11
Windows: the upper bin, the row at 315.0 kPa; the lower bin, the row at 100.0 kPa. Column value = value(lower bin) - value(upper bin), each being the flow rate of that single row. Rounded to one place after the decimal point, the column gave 1.3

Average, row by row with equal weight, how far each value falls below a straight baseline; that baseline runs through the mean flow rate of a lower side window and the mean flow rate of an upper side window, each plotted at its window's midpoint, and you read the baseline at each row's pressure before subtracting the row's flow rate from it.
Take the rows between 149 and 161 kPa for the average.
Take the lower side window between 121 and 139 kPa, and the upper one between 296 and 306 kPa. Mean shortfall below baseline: 0.1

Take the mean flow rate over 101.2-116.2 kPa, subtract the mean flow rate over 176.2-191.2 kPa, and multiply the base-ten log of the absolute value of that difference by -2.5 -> 2.3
